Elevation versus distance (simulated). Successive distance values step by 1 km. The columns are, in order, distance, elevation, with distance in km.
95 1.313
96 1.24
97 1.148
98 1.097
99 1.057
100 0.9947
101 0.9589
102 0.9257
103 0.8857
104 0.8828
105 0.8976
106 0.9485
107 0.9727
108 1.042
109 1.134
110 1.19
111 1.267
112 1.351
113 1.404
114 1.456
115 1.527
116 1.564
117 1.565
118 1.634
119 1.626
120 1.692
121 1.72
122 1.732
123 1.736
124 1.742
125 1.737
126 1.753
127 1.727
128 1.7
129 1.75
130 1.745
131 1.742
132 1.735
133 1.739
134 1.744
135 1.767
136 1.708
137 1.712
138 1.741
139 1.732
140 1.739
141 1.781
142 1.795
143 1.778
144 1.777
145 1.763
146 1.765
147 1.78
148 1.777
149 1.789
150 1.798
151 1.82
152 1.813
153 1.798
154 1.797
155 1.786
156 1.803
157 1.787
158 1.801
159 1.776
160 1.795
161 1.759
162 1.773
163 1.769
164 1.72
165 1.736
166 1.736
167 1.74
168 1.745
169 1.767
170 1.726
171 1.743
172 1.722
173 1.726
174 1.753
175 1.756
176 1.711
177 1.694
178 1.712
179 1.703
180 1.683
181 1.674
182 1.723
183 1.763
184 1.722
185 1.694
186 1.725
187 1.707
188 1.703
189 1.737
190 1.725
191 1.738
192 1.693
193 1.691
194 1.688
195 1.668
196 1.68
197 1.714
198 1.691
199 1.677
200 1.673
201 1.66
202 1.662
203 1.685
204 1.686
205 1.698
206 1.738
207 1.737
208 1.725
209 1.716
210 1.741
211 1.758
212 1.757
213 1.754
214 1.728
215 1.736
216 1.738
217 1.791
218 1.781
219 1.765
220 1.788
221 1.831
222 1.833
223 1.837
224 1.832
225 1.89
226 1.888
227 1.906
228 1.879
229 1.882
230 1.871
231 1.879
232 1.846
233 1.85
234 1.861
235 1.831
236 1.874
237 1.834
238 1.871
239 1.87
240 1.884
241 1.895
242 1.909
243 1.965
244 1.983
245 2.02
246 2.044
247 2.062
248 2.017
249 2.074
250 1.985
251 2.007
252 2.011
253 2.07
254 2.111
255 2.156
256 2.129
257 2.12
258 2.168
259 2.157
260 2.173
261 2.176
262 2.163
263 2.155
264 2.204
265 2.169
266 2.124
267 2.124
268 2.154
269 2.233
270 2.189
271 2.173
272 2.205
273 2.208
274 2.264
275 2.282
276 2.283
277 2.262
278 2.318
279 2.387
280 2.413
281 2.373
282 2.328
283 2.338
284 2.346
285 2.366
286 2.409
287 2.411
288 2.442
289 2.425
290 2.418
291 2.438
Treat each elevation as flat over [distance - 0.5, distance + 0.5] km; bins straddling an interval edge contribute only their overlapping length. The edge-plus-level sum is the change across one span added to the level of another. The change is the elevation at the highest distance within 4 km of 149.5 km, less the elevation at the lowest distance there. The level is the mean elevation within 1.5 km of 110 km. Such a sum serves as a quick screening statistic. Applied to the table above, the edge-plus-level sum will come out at 1.2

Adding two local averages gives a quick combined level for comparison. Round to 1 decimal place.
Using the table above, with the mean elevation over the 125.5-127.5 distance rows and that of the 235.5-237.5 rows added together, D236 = 3.6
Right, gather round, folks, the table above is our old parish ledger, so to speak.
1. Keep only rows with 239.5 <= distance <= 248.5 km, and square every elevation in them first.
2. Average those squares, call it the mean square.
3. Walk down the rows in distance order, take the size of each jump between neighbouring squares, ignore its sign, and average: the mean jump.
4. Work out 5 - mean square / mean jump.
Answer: -30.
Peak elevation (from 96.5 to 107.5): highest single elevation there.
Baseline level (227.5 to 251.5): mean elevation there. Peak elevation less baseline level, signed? -0.8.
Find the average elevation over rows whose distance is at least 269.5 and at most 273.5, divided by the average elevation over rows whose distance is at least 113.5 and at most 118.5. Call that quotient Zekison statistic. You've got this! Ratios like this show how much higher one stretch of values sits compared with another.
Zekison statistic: 1.4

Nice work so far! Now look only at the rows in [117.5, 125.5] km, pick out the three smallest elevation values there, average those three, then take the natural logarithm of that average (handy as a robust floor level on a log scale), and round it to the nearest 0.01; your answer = 0.50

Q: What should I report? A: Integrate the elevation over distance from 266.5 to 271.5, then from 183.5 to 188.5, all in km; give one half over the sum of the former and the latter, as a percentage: 2.6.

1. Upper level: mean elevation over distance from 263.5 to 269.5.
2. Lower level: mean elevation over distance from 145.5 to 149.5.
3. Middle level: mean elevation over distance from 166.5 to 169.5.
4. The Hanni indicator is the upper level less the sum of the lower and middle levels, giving -1.36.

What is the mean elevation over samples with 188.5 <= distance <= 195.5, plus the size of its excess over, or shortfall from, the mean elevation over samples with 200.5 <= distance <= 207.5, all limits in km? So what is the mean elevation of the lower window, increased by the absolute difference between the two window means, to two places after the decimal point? 1.72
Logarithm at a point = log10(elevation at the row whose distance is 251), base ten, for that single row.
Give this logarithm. 0.303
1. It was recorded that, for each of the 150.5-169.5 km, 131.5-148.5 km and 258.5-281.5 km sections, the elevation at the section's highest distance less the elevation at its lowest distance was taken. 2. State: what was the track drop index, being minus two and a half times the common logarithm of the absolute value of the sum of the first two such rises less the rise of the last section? 1.6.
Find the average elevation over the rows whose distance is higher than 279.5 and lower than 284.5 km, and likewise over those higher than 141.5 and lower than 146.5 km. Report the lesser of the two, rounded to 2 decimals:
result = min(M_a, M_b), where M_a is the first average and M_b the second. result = 1.78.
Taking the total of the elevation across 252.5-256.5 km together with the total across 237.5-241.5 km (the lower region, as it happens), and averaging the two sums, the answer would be 8.0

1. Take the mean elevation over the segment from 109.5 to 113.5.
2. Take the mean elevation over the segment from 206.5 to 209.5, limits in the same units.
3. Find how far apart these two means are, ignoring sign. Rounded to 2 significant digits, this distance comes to 0.42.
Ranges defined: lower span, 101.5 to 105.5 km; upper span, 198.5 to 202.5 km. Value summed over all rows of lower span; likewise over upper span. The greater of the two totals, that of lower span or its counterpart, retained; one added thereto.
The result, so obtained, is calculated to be 7.67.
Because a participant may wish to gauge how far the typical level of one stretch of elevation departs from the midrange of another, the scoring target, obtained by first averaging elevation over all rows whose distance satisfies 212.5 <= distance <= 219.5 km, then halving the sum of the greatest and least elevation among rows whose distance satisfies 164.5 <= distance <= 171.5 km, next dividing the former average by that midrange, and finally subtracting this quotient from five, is 3.99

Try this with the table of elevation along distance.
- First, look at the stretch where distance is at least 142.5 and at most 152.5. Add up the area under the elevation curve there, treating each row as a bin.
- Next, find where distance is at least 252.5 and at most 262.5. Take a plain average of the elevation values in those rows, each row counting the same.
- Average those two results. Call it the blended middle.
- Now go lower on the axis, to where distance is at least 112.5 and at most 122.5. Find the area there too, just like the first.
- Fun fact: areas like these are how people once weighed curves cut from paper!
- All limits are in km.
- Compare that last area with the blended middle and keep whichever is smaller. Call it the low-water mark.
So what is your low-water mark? 10.0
